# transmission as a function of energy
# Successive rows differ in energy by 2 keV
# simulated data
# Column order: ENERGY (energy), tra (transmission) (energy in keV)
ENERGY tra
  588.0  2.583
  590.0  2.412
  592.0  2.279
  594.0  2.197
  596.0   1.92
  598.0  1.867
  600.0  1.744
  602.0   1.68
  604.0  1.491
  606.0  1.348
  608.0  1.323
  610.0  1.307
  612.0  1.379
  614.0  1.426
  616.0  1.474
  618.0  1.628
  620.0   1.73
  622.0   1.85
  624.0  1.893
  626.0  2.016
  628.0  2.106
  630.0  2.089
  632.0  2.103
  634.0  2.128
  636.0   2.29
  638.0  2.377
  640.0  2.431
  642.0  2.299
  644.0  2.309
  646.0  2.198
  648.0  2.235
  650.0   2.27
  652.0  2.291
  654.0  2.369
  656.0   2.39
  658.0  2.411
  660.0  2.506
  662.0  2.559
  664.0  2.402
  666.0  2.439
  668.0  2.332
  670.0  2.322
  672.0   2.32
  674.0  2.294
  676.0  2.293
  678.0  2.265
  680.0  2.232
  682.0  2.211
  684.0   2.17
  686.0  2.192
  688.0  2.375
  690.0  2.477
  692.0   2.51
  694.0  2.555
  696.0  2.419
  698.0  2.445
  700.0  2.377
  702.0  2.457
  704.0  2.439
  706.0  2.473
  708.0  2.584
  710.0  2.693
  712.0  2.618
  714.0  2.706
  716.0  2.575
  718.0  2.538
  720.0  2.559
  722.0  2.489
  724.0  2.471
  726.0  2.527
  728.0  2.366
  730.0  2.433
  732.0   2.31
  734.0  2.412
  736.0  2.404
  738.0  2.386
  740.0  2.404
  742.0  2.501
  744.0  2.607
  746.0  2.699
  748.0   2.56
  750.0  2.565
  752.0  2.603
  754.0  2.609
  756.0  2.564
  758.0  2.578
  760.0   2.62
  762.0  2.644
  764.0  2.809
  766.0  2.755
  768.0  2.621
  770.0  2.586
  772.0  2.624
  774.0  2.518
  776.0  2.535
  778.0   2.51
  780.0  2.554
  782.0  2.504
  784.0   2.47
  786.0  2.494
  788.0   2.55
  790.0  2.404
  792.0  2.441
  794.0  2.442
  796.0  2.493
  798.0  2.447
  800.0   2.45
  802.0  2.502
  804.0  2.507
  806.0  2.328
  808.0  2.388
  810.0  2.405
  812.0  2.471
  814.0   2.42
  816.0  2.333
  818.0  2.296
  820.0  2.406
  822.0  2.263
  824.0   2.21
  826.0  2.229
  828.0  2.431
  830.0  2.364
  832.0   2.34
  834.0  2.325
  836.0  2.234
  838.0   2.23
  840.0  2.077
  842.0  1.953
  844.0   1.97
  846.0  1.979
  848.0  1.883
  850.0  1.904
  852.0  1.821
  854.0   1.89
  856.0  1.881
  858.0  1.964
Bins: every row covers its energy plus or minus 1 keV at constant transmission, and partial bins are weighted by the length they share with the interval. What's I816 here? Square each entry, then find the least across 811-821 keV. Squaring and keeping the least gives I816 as 5.3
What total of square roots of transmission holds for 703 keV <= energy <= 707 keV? 3.13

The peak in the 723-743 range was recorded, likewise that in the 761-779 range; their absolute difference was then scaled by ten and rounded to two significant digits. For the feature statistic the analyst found 2.8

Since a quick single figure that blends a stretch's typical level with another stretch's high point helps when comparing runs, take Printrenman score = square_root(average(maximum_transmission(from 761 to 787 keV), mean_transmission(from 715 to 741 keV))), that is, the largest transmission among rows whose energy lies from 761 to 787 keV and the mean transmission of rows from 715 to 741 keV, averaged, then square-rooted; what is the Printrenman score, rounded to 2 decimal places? 1.62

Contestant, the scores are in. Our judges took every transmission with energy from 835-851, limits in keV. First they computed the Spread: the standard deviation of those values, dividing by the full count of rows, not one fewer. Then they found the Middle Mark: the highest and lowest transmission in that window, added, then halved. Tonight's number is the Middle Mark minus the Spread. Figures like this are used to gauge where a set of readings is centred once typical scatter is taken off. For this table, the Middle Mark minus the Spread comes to 1.9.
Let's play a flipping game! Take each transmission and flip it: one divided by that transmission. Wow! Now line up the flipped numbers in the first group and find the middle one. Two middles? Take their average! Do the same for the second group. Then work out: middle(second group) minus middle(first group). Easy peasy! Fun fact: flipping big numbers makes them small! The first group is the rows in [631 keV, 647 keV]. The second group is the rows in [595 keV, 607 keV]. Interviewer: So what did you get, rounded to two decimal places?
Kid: 0.15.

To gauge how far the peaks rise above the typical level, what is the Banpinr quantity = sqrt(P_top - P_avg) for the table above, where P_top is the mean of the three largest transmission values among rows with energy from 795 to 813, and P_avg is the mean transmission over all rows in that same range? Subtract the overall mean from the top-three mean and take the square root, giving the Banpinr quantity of 0.24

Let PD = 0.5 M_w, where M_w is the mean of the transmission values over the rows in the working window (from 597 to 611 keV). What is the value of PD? 0.77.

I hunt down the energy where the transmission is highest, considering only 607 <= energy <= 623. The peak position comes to 622.0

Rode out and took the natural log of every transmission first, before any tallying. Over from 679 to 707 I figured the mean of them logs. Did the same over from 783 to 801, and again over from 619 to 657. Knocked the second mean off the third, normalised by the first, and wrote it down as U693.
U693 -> -0.15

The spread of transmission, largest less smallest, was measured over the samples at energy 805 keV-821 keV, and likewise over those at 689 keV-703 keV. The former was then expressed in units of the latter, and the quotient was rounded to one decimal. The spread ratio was 1.0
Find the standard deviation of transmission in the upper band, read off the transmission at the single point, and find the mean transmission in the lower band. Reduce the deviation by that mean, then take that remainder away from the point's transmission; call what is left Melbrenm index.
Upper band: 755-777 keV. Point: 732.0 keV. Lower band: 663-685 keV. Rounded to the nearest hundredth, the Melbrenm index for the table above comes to 4.52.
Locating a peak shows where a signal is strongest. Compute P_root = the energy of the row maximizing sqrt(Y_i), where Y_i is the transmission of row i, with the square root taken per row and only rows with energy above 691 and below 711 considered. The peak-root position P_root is 710.0 keV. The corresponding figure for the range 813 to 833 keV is 828.0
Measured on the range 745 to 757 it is 746.0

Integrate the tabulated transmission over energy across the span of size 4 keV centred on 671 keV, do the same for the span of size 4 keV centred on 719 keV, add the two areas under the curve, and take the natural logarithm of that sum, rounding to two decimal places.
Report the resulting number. 2.97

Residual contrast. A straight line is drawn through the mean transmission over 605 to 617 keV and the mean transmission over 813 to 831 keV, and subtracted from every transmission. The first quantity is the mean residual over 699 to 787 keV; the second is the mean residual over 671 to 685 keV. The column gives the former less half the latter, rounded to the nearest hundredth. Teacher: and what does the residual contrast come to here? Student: 0.28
